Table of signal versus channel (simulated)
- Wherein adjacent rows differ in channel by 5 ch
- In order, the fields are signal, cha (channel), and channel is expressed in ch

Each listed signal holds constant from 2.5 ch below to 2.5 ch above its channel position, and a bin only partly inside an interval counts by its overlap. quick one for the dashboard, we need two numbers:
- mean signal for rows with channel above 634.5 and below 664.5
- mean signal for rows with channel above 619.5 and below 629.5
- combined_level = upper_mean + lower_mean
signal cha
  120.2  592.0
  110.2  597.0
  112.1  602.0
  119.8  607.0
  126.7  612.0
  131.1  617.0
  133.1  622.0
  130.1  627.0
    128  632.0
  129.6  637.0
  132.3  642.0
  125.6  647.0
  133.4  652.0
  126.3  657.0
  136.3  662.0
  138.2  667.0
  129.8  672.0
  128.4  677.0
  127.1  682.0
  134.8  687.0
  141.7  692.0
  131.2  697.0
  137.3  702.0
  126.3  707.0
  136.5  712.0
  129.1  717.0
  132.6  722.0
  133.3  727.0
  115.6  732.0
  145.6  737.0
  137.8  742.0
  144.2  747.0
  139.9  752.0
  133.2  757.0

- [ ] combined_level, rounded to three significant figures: 262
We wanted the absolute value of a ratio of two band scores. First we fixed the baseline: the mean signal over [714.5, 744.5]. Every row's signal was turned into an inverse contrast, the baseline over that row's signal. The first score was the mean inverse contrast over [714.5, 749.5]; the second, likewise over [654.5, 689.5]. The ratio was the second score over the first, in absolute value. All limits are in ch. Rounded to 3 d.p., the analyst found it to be 1.015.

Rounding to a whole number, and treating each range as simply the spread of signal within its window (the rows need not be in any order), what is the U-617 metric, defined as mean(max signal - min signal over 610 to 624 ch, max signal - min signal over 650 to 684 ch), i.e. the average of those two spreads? 9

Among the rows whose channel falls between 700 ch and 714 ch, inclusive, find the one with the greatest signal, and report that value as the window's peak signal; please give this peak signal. 137.3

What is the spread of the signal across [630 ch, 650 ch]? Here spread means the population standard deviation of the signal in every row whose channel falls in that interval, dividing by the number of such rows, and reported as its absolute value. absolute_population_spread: 2.4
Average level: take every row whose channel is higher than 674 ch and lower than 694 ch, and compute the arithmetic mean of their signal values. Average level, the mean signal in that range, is 133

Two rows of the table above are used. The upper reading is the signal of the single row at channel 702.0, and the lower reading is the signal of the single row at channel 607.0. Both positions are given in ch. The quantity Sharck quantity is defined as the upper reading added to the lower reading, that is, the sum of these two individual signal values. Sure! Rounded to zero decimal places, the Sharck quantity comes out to 257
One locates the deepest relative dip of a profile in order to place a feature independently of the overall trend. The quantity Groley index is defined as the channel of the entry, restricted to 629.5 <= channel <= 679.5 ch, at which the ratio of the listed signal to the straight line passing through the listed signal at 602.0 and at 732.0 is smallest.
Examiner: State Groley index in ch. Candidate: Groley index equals 647.0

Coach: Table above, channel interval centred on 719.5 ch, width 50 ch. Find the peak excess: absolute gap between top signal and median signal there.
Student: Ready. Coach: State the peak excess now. 13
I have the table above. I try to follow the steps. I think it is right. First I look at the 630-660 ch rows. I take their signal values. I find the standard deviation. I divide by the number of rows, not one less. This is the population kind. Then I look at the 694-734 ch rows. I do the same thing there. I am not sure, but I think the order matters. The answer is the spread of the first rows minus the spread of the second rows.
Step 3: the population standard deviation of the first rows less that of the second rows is -3.6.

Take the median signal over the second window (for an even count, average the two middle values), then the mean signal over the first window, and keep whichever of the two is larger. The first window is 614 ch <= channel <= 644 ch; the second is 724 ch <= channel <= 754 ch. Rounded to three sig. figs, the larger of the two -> 139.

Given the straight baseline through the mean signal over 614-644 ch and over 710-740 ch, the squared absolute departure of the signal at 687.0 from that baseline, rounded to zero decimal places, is 11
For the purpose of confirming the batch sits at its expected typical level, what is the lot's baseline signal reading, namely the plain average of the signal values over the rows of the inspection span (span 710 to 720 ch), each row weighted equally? 133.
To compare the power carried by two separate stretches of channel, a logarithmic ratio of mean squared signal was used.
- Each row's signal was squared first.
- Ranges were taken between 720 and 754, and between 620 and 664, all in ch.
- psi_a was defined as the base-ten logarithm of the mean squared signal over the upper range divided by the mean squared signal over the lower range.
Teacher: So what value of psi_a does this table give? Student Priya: 0.035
